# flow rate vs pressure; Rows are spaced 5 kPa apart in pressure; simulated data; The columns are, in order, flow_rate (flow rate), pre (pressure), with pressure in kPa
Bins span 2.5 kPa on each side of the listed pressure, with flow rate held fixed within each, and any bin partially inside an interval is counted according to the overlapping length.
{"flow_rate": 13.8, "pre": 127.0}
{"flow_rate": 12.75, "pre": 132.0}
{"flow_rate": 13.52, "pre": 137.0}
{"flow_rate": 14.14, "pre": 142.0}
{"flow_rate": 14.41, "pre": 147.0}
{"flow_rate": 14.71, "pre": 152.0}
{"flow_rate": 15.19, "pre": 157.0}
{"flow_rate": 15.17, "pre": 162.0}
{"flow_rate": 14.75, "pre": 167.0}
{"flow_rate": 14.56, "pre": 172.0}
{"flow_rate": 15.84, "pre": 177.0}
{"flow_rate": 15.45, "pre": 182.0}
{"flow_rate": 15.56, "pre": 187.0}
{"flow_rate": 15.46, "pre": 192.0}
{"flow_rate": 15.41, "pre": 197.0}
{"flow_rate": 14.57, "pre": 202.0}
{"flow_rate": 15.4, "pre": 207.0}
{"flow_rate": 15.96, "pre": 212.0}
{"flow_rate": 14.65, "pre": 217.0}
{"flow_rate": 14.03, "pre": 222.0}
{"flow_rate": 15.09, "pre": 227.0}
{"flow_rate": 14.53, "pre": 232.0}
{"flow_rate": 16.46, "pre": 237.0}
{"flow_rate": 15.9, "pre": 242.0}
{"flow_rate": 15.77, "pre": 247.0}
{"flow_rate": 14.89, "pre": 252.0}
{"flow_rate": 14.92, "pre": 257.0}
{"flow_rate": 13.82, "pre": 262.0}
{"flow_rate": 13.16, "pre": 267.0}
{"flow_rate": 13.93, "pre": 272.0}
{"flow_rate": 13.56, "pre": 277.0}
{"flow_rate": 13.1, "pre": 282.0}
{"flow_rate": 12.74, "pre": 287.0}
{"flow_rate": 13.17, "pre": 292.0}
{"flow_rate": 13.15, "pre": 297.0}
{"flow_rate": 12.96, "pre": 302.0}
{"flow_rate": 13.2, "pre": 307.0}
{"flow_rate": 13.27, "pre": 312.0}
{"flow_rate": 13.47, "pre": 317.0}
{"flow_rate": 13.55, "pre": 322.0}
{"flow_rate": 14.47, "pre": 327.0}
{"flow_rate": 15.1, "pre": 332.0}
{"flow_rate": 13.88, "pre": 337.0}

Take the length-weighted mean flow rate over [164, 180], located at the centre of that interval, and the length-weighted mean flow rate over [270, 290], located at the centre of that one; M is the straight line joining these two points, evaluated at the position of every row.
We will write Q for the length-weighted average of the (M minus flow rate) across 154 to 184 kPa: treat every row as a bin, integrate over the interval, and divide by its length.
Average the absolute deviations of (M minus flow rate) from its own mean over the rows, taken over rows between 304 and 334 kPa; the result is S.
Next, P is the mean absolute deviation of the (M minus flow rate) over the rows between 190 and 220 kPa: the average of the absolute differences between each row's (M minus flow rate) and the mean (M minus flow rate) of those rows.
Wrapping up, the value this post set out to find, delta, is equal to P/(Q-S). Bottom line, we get -0.48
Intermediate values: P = 0.37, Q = -0.03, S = 0.7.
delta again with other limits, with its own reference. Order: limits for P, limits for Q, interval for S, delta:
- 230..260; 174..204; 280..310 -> -0.75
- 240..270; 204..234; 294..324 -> -0.79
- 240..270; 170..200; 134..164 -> -0.63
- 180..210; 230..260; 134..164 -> -0.11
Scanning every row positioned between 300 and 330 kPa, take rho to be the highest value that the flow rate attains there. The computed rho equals 14.47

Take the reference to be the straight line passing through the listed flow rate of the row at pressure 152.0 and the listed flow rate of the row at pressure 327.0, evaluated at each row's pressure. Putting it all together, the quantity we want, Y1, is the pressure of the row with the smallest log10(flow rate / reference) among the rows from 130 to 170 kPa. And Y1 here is 132.0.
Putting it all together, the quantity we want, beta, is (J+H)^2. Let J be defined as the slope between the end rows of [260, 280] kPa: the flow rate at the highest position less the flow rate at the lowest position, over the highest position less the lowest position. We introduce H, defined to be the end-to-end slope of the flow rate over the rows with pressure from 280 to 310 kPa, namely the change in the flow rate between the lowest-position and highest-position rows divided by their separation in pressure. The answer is 0.000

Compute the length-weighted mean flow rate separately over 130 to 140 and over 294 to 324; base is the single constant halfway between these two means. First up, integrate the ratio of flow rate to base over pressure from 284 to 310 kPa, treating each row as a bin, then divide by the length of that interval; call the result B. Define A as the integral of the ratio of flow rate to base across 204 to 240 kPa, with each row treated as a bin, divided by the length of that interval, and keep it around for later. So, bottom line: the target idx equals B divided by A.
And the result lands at 0.86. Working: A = 1.15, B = 0.99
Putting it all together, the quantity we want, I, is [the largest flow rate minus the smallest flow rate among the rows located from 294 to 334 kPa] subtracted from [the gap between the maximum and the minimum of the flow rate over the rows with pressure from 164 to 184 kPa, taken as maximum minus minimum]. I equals -0.86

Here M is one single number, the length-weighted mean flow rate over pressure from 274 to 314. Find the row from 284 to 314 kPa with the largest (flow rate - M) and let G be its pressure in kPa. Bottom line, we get 312.0 kPa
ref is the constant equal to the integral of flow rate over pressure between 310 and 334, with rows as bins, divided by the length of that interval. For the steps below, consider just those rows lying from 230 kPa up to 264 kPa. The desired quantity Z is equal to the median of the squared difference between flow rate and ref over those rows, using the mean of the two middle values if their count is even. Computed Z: 0.9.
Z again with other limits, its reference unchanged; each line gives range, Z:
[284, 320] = 0.6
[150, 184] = 1.5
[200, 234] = 0.5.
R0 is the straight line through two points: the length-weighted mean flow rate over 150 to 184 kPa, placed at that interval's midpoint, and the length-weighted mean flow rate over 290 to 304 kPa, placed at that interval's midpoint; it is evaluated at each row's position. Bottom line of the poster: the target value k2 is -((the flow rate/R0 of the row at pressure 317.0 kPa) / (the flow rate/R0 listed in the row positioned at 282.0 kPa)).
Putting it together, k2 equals -1.07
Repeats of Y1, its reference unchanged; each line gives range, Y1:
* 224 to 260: 232.0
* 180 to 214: 202.0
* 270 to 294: 287.0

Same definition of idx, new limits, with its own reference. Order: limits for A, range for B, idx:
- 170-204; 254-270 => 0.92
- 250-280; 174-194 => 1.11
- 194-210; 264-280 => 0.89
